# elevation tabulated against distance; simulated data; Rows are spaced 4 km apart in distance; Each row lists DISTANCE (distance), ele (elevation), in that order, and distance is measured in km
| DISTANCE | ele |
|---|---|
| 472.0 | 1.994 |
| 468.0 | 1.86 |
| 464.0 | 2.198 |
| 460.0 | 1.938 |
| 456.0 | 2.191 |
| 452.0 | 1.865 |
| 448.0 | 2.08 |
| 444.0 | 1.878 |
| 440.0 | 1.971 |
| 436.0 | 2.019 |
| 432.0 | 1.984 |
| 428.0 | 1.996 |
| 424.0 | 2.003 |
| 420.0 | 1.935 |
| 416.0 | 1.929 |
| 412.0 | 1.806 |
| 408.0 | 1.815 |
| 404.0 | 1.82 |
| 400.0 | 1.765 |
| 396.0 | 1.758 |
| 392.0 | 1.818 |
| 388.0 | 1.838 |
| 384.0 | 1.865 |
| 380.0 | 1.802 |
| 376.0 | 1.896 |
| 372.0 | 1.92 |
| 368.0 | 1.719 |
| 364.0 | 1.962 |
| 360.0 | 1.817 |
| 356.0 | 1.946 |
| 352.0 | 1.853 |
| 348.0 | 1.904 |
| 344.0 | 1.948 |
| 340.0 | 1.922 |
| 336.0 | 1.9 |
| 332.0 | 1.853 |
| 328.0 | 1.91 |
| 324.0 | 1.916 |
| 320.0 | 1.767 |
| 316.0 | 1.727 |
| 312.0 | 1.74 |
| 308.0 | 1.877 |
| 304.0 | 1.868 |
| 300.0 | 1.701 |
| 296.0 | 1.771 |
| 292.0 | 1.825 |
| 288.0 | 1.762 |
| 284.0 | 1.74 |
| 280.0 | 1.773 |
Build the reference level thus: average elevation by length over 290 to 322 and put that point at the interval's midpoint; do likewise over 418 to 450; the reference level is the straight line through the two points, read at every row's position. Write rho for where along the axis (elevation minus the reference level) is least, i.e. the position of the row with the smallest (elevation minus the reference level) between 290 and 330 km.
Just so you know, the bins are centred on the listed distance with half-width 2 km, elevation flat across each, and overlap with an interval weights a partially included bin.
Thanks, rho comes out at 300.0 km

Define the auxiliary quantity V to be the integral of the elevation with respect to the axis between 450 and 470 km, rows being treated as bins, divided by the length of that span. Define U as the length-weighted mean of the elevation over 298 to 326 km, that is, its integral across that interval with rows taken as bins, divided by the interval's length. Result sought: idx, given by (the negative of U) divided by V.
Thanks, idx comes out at -0.90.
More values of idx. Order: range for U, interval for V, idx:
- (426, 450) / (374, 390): -1.07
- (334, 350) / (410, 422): -1.02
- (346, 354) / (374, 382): -1.02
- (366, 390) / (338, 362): -0.97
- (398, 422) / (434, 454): -0.94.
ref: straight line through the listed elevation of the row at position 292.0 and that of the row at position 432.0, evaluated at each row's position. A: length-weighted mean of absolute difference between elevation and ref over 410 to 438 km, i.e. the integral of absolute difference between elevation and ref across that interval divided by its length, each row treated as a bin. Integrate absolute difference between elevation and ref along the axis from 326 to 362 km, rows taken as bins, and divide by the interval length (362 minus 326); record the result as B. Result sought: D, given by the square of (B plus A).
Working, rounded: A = 0.043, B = 0.04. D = 0.007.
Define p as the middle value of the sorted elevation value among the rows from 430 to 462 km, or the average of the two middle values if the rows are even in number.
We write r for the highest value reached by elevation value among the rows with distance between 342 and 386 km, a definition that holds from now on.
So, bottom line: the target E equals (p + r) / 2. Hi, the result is 1.97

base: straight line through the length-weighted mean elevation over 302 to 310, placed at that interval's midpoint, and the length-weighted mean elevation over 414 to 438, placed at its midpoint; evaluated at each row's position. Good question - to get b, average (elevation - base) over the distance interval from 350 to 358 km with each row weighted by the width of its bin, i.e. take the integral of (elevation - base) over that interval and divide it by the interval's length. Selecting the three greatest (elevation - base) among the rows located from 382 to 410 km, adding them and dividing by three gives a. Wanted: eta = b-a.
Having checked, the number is 0.09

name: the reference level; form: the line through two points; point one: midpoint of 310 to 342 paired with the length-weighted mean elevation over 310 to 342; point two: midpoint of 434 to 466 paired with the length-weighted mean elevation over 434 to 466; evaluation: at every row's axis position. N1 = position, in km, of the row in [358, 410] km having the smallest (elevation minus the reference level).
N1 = 396.0 km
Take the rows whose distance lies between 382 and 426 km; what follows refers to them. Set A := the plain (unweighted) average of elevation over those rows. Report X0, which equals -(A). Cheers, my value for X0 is -1.850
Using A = 1.85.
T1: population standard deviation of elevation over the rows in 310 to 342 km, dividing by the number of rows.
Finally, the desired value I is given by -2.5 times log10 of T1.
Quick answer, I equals 2.76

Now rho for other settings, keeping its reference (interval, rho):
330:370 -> 368.0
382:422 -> 396.0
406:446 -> 412.0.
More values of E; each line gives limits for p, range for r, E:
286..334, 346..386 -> 1.88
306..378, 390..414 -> 1.86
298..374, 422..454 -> 1.98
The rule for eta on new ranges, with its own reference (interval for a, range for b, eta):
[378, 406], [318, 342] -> 0.09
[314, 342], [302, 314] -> -0.07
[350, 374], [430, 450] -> -0.02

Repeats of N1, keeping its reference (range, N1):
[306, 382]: 368.0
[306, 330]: 316.0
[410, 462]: 412.0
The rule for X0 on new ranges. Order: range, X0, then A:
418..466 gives -2.005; 2.00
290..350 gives -1.842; 1.84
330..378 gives -1.887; 1.89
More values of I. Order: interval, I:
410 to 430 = 2.88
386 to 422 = 3.07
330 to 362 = 3.38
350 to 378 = 2.76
